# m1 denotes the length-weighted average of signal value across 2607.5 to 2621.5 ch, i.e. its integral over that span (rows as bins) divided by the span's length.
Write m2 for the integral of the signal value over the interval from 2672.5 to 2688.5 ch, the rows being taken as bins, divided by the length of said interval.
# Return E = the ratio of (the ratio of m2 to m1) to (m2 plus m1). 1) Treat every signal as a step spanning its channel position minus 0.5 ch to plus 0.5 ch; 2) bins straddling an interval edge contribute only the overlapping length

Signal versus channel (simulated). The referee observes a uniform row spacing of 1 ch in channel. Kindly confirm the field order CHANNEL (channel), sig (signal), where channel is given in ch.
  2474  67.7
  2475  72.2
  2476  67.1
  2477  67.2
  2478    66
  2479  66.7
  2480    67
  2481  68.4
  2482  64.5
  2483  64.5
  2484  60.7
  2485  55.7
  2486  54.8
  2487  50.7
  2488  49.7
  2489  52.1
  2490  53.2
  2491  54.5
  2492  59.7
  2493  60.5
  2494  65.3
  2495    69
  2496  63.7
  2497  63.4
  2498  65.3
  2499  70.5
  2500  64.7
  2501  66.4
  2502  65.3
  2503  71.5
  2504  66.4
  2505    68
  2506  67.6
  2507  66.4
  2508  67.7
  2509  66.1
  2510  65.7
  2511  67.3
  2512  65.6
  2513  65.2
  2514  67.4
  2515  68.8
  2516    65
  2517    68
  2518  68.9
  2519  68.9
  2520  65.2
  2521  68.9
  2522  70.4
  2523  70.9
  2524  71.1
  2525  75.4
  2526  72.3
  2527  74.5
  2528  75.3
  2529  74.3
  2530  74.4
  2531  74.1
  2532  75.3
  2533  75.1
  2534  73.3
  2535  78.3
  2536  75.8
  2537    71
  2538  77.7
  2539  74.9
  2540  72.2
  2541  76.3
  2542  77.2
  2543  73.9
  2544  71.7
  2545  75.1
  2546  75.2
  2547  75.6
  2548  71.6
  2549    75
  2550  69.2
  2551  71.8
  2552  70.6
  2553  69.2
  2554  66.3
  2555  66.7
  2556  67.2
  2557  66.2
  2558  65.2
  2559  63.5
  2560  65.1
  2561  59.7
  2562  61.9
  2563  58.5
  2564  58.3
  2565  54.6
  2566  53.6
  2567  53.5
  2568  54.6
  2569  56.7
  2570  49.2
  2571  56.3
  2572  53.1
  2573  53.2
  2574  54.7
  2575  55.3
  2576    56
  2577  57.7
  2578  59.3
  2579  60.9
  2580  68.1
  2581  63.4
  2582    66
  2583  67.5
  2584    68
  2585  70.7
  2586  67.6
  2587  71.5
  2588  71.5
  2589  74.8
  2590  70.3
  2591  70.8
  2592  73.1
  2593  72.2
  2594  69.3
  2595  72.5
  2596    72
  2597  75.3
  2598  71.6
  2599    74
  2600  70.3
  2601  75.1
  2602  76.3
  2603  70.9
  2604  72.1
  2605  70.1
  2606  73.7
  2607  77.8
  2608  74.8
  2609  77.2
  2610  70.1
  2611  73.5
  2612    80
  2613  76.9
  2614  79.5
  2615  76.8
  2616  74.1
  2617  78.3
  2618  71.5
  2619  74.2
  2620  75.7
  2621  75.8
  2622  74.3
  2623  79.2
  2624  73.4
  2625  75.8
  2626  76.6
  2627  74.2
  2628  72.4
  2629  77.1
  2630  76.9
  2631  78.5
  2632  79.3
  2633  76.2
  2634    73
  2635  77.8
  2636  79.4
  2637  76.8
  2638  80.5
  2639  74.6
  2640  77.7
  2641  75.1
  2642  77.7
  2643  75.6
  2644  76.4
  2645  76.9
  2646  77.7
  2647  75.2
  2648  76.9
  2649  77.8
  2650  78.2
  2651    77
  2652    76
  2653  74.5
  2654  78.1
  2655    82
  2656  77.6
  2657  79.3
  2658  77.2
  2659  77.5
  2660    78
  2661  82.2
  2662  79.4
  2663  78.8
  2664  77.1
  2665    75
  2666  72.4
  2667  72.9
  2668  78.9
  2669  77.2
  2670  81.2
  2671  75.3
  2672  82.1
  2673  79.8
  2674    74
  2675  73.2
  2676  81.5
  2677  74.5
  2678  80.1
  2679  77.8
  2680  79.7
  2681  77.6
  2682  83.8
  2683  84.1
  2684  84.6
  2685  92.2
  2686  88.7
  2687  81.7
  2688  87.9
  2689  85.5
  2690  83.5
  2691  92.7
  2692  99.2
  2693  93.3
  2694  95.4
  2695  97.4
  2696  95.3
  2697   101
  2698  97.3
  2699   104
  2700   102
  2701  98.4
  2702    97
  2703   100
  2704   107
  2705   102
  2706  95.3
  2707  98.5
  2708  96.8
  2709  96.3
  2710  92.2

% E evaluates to 0.0069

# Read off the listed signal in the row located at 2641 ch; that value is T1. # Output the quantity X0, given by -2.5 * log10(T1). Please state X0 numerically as -4.69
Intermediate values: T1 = 75.1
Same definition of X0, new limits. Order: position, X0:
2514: -4.57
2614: -4.75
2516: -4.53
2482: -4.52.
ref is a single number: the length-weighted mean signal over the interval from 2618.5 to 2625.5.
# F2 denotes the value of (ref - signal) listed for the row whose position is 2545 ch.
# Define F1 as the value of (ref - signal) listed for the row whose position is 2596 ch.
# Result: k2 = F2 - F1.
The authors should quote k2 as -3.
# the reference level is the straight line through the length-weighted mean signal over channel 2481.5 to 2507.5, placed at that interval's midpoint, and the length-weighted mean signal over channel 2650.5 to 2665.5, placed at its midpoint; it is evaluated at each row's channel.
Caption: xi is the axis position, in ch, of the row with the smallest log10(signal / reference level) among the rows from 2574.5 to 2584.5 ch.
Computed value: 2575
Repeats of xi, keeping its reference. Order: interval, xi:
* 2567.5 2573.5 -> 2570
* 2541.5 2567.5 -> 2567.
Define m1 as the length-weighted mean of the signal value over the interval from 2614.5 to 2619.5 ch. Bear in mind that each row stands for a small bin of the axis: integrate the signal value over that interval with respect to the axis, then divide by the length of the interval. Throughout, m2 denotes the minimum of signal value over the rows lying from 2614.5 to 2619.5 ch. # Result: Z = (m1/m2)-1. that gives 0.05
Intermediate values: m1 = 75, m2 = 71.5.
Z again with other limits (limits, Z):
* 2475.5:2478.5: 0.01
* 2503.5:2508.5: 0.01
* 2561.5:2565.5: 0.07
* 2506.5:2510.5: 0.01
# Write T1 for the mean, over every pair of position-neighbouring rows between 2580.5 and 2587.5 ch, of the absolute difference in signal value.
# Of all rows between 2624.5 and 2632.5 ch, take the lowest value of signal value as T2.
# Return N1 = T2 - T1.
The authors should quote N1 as 70.0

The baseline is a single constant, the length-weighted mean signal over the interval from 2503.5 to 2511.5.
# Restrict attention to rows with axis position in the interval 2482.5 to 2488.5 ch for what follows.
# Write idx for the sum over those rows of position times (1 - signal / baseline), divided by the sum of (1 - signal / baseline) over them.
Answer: 2486.3 ch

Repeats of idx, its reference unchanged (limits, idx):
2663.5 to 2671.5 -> 2667.8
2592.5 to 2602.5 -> 2598.1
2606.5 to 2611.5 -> 2608.7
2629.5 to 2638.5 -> 2634.1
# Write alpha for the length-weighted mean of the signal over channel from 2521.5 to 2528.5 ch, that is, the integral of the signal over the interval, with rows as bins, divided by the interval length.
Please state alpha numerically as 73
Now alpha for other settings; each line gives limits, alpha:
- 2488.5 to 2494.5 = 58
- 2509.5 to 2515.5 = 67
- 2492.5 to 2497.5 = 64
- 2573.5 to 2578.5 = 57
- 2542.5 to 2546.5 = 74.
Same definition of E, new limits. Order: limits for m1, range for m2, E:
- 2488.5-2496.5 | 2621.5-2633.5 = 0.0094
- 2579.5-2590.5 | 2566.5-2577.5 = 0.0064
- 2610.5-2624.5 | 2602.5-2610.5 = 0.0065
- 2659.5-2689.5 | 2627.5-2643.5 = 0.0061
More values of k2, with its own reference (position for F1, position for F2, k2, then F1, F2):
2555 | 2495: -2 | 8.8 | 6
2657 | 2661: -3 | -3.8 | -7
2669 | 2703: -23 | -1.7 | -25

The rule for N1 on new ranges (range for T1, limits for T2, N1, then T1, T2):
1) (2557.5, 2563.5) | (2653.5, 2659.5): 74.3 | 2.9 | 77.2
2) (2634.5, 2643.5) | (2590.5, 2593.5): 67.8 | 3.0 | 70.8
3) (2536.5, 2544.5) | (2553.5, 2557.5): 63.0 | 3.2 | 66.2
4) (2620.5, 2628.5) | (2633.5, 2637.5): 70.2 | 2.8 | 73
